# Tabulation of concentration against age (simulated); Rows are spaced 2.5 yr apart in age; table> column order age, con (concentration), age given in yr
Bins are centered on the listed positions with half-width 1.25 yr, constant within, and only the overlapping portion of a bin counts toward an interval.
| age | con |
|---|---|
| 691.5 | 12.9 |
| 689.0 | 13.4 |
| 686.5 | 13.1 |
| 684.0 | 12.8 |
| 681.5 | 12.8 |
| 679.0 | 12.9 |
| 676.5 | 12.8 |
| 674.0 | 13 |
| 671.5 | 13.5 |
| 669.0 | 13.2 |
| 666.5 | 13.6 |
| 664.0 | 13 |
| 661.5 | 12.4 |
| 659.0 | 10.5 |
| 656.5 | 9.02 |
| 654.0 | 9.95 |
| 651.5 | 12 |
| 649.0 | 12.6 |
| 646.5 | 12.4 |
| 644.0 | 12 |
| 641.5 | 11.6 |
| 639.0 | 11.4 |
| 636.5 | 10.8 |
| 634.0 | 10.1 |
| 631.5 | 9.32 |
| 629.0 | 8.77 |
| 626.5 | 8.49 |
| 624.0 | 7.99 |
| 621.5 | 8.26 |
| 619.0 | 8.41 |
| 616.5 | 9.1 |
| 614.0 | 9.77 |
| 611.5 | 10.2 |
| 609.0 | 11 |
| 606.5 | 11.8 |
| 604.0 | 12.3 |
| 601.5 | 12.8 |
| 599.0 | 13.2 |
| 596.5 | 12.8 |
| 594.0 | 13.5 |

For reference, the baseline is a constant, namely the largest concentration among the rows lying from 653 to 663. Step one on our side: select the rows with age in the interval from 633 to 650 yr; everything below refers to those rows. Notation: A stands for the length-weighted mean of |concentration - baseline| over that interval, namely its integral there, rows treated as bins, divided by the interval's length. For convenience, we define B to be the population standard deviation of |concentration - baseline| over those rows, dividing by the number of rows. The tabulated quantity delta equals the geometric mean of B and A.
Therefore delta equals 0.8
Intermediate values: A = 0.9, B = 0.8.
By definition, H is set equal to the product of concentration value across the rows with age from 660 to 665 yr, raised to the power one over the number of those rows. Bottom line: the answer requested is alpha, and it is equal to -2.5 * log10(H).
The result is -2.76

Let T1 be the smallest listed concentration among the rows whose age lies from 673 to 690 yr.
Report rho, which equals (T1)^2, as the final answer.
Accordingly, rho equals 164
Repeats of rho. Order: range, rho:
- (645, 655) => 99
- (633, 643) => 102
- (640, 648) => 135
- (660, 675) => 154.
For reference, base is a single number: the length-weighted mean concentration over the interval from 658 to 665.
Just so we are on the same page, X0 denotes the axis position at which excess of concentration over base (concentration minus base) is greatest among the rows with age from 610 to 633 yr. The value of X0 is 611.5 yr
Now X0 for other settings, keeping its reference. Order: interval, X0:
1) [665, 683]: 666.5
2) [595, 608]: 599.0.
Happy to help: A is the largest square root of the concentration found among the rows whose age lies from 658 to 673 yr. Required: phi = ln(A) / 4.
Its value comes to 0.326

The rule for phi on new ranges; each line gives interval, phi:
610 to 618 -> 0.290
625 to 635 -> 0.289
